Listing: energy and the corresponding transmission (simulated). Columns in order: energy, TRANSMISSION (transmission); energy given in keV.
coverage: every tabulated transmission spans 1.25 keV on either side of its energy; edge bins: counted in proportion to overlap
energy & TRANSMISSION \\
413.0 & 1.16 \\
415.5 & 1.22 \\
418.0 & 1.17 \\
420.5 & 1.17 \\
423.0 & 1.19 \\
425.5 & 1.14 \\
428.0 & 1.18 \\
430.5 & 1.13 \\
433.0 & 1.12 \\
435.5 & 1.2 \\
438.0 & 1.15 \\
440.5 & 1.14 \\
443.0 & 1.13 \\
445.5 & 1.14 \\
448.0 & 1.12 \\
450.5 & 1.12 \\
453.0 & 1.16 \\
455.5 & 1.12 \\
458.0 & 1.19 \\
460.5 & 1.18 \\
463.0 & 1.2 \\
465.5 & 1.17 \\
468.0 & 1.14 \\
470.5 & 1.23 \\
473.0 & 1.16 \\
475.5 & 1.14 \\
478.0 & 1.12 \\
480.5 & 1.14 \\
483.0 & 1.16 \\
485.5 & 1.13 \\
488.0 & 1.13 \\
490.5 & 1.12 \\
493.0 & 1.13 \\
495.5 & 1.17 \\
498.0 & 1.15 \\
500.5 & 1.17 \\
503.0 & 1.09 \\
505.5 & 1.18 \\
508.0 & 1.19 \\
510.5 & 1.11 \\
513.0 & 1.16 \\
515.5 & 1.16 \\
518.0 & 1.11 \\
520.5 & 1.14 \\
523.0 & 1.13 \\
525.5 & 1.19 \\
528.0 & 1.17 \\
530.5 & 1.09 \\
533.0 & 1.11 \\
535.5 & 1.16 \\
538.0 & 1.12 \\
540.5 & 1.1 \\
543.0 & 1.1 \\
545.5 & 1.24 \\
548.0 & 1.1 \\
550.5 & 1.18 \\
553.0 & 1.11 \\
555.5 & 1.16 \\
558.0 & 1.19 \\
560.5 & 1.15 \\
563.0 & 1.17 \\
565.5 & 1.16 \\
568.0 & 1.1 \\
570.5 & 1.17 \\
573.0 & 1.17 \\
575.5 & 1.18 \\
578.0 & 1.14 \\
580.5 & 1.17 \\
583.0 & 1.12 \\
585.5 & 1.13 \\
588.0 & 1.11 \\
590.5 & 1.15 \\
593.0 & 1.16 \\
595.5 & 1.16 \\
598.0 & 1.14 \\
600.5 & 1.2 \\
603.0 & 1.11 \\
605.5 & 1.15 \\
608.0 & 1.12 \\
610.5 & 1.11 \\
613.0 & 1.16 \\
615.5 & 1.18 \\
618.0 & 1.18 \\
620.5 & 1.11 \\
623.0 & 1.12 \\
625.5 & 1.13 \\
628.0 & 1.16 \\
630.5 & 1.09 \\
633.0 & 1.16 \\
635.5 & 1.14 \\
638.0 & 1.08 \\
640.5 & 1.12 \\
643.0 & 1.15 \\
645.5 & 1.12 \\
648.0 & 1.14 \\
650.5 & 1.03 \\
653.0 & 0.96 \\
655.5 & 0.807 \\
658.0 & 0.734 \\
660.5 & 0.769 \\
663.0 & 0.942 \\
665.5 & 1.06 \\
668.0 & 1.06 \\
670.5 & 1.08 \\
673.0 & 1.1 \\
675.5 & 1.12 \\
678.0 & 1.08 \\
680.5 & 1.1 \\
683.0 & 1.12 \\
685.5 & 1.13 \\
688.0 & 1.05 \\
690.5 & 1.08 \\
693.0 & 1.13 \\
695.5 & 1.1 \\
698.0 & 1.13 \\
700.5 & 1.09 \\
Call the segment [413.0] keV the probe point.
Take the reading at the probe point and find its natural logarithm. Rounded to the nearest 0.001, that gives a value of 0.148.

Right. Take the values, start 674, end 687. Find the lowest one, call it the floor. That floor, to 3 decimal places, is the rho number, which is 1.080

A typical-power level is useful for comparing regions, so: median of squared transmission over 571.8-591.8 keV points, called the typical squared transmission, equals 1.311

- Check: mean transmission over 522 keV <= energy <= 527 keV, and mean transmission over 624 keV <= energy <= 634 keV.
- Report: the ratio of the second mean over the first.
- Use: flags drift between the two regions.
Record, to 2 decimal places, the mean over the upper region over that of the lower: 0.98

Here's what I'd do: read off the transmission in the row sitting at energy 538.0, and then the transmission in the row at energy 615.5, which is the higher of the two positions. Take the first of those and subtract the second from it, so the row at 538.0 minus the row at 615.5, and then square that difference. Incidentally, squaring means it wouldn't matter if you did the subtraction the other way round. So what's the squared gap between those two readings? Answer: 0.0036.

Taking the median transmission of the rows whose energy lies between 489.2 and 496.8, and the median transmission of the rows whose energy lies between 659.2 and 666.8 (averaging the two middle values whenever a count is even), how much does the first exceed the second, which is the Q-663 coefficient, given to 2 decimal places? 0.19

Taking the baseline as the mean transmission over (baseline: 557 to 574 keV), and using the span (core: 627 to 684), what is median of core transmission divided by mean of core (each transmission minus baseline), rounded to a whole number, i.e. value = -10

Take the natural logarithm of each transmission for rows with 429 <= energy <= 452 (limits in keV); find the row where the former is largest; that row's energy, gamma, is 435.5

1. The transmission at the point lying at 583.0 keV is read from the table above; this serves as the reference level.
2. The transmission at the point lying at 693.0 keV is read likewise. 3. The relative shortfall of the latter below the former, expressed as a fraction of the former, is -0.01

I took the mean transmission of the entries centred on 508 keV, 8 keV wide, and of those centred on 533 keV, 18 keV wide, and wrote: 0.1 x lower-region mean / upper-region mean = 0.102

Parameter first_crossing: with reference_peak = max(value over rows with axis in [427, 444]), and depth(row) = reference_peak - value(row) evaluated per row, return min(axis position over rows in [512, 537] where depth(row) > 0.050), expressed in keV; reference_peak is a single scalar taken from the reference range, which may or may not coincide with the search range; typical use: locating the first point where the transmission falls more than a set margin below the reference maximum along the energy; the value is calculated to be 518.0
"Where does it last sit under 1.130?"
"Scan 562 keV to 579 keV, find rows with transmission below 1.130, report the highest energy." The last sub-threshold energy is 568.0 keV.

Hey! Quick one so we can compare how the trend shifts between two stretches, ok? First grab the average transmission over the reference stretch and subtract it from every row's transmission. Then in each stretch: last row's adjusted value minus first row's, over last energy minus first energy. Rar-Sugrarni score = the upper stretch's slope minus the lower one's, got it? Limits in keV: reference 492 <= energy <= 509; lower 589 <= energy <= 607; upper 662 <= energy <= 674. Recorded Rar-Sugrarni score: 0.016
